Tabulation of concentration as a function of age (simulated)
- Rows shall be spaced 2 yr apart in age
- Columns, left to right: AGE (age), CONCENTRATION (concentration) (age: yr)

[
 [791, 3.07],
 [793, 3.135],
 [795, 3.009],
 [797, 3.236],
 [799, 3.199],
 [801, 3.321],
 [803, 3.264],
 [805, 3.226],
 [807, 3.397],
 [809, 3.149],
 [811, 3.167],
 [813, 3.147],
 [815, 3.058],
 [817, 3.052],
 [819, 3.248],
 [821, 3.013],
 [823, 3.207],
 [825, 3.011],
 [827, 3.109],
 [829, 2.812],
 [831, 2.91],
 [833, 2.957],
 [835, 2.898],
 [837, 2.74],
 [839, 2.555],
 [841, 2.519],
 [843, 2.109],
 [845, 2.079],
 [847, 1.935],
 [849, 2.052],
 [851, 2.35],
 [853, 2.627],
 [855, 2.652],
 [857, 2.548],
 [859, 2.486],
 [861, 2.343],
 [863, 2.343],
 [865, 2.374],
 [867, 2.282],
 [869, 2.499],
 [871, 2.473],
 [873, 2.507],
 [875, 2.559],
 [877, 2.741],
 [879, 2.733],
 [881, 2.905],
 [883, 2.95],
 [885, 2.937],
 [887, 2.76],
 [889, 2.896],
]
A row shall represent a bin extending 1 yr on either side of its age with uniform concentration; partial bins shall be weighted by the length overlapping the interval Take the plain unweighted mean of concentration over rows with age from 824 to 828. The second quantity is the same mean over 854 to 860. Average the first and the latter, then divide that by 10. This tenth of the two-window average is 0.28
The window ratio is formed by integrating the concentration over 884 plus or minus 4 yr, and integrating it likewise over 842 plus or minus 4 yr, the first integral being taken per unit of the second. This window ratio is 1.25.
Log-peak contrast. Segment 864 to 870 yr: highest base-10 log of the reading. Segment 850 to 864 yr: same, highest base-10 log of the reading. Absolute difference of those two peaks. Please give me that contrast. 0.03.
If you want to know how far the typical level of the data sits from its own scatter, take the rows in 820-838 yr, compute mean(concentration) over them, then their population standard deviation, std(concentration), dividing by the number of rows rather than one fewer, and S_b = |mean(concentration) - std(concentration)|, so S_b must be 2.8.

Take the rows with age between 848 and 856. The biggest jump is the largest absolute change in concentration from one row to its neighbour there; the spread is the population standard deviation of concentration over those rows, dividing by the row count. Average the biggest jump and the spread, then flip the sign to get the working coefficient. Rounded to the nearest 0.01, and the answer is -0.27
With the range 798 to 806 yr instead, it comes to -0.08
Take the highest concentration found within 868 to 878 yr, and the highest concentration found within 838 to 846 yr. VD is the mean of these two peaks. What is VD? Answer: 2.65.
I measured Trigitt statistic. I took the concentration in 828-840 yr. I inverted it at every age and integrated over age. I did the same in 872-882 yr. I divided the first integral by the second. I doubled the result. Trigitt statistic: 2.3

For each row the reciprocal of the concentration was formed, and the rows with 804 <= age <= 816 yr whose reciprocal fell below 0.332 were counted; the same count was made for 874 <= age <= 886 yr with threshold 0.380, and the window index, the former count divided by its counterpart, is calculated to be 1.20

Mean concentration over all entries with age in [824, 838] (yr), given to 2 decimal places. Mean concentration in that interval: 2.92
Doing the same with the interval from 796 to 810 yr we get 3.26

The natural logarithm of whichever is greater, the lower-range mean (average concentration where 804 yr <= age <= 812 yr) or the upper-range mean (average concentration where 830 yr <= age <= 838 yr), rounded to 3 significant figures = 1.17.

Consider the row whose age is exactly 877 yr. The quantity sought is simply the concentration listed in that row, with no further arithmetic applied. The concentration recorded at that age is 2.741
